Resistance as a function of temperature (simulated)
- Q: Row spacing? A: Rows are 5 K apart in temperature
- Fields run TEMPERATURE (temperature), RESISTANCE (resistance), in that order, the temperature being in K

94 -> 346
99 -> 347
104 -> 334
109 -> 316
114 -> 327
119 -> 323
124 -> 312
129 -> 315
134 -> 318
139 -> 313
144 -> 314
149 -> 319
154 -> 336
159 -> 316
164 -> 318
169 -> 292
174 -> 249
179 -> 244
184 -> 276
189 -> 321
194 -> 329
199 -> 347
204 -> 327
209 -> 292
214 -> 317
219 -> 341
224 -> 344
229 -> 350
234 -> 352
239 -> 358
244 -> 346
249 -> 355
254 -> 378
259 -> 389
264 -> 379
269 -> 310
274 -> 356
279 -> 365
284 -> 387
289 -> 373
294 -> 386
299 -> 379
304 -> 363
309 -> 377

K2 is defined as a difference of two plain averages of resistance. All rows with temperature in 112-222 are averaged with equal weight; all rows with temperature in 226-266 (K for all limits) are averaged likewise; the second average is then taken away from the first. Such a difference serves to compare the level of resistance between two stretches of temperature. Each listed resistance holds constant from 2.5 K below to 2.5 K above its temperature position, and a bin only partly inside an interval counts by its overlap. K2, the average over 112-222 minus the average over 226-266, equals -52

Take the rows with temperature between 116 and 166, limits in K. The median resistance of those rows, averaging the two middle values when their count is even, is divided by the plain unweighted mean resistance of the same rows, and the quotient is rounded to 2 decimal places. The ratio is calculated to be 1.00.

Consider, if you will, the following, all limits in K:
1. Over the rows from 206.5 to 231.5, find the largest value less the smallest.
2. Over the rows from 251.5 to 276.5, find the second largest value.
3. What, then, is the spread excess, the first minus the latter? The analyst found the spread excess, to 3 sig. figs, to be -321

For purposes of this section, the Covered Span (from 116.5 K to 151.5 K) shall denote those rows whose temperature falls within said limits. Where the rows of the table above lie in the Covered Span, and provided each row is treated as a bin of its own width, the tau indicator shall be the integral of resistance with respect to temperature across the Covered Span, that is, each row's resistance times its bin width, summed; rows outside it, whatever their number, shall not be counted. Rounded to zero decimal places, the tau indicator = 11070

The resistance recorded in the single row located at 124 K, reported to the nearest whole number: 312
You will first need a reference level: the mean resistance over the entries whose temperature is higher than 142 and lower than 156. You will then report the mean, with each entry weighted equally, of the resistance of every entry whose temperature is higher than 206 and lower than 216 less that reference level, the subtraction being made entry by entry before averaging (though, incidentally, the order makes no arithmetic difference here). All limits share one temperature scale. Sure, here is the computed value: -18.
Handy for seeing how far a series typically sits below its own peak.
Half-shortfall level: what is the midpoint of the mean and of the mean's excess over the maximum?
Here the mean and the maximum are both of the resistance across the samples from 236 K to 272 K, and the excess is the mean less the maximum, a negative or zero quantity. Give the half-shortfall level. 165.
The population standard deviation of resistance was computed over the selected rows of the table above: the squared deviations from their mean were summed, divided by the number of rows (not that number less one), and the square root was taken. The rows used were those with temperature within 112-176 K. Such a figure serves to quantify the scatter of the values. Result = 20.5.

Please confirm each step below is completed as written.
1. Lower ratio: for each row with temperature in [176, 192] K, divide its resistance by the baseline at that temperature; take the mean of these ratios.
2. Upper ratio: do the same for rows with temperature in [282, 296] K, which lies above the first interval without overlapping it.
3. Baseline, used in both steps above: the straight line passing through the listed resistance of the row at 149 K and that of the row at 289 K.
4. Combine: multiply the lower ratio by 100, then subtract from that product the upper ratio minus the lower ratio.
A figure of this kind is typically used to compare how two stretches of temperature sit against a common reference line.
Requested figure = 84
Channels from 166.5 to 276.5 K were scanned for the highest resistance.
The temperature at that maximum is 259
